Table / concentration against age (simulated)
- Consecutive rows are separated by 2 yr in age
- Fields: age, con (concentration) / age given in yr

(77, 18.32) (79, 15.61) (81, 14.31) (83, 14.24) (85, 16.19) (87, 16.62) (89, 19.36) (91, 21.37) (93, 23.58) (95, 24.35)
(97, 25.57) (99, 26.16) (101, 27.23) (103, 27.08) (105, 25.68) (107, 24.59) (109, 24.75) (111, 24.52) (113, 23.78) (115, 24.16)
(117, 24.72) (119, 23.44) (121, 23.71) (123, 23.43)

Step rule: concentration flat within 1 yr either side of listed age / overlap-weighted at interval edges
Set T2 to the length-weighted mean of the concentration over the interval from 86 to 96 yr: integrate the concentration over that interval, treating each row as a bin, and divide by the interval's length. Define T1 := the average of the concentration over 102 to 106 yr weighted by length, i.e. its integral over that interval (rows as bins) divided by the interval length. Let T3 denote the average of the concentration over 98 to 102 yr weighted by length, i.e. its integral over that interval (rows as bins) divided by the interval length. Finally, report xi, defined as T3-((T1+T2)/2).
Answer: 3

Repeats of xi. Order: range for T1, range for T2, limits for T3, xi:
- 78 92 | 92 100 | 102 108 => 5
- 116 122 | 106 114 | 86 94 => -4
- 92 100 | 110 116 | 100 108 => 2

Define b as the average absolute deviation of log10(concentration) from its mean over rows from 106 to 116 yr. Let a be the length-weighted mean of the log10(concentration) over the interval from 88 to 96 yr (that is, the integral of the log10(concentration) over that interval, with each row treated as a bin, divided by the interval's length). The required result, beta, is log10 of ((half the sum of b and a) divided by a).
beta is -0.299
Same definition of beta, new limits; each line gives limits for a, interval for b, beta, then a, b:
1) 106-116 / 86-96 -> -0.285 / 1.39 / 0.052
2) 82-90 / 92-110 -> -0.295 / 1.22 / 0.017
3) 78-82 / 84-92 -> -0.284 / 1.17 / 0.047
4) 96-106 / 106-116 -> -0.299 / 1.42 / 0.006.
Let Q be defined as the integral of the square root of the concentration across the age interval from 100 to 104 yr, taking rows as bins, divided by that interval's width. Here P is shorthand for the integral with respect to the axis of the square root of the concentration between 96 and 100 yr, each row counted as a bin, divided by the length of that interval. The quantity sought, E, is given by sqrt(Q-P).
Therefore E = 0.35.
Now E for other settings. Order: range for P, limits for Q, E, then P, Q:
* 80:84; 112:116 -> 1.06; 3.78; 4.90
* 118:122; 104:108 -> 0.40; 4.86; 5.01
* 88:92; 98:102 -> 0.81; 4.51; 5.17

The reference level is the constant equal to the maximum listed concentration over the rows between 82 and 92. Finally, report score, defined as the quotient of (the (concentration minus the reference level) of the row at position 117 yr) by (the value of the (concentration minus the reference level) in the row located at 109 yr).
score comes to 1.0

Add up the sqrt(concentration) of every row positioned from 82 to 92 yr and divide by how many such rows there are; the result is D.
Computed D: 4.2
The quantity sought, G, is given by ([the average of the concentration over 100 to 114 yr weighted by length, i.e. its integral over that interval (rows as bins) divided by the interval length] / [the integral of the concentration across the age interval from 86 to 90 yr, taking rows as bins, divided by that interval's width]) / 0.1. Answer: 14.1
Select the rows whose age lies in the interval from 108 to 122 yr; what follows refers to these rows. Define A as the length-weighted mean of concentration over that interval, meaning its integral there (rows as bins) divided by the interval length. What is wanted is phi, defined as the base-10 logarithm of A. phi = 1.38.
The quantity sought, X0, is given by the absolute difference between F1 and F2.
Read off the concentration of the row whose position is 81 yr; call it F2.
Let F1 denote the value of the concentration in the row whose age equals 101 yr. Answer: 13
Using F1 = 27.23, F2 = 14.31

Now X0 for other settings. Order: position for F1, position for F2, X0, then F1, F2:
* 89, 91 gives 2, 19.36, 21.37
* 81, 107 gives 10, 14.31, 24.59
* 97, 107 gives 1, 25.57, 24.59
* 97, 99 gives 1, 25.57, 26.16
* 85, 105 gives 9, 16.19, 25.68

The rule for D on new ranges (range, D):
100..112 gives 5.1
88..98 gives 4.8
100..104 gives 5.2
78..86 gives 3.9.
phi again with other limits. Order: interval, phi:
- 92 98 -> 1.39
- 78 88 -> 1.19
